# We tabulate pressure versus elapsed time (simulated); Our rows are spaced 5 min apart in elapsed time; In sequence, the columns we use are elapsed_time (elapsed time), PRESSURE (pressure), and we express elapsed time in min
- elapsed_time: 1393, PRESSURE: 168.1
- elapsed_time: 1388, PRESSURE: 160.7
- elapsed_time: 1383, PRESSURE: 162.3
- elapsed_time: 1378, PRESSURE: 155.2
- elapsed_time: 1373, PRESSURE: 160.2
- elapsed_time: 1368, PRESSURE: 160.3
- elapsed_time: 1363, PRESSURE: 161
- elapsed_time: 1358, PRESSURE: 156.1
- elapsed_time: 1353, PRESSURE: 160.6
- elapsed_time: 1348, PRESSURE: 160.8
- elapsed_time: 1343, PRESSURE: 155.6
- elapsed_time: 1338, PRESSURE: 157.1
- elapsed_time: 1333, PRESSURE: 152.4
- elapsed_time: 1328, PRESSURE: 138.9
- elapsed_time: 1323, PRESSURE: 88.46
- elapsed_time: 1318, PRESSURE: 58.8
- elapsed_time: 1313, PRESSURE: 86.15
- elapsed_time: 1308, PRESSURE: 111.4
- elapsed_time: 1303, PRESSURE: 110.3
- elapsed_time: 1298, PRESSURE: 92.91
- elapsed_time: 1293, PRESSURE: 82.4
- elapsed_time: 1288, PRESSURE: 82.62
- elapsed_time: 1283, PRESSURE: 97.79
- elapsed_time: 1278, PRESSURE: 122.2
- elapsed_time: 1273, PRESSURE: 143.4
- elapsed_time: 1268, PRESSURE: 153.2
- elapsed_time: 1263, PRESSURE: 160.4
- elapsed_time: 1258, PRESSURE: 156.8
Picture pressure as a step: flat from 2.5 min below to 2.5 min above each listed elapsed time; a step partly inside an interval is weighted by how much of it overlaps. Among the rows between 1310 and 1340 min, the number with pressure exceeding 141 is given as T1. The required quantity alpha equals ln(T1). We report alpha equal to 0.7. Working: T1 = 2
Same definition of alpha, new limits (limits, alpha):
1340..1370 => 1.8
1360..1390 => 1.8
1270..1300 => 0.0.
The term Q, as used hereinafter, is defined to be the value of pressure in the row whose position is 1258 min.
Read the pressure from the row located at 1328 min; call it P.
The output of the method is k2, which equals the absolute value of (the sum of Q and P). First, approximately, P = 138.9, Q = 156.8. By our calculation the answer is 296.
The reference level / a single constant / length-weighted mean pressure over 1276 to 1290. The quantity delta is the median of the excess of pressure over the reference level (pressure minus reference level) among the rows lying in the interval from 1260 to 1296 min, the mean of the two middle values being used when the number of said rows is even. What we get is 21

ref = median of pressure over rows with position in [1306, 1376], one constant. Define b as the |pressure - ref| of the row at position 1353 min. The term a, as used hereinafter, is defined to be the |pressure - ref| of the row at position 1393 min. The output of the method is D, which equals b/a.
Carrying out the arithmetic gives 0.4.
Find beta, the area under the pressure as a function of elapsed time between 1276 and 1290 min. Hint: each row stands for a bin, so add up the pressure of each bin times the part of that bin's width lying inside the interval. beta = 1411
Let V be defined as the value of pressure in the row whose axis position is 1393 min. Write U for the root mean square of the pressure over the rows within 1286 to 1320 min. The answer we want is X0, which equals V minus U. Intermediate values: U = 91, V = 168.1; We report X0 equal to 77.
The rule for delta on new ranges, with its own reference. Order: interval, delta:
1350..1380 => 59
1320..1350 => 53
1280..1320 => -11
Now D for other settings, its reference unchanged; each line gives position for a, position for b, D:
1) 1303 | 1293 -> 1.6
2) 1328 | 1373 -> 0.3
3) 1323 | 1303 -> 0.7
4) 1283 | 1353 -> 0.1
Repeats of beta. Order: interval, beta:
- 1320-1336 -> 2007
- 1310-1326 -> 1292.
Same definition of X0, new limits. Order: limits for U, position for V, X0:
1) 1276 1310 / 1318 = -42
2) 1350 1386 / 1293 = -77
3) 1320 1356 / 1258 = 10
